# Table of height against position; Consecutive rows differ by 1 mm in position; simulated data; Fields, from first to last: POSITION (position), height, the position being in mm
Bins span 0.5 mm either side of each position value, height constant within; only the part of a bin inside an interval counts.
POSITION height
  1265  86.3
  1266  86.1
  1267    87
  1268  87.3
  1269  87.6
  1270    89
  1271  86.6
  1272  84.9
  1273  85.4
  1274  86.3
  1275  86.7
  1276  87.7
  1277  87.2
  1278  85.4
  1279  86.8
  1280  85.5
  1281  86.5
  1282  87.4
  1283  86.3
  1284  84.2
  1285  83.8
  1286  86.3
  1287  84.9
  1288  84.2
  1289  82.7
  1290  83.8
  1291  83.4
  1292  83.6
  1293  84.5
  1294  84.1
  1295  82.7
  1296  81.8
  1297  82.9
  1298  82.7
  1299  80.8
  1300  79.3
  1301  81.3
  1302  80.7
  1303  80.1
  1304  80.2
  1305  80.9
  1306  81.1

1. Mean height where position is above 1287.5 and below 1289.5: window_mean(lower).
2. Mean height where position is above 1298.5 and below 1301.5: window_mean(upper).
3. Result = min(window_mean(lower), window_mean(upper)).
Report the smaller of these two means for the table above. 80.5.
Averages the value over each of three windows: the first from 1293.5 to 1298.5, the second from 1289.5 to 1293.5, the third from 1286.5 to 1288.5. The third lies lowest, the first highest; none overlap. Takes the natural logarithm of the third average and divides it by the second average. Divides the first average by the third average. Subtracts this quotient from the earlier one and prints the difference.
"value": -0.927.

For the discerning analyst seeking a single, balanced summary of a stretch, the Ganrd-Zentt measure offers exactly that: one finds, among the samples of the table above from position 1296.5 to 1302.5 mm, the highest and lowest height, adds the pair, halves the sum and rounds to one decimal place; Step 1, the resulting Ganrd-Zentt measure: 81.1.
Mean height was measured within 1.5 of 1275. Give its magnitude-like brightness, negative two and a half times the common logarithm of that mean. -4.85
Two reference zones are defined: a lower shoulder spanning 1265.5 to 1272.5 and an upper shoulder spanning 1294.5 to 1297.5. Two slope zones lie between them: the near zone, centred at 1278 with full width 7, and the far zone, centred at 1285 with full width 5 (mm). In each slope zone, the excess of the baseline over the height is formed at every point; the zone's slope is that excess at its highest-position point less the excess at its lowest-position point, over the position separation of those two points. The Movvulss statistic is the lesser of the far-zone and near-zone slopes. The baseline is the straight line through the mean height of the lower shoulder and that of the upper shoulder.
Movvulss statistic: -0.13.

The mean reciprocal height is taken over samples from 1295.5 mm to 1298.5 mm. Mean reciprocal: 0.0121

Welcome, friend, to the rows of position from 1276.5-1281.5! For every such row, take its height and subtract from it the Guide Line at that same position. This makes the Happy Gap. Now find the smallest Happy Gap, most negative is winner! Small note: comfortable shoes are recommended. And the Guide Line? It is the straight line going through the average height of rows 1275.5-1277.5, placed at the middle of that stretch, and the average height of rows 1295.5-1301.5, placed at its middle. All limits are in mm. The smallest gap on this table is -1.6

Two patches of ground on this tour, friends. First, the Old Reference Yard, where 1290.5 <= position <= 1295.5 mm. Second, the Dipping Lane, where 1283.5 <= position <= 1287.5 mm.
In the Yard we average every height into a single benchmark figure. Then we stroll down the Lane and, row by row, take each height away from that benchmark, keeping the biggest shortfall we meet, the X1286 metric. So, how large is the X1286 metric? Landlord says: -0.1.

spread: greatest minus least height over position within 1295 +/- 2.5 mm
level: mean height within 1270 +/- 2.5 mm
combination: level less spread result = 84.4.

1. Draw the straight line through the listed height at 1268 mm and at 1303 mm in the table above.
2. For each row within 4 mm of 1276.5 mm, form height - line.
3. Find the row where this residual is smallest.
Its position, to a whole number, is 1273 mm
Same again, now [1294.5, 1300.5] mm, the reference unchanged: 1300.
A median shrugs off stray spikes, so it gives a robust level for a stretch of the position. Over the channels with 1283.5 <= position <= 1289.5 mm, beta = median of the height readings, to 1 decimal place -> 84.2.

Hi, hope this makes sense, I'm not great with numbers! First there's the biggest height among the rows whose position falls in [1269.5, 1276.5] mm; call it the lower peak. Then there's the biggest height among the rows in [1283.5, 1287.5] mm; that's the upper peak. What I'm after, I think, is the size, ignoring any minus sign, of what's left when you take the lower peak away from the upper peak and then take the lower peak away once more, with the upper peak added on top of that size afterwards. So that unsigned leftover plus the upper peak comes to 178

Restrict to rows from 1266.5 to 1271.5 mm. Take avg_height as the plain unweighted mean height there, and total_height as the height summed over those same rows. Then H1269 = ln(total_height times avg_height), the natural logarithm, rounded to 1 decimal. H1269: 10.6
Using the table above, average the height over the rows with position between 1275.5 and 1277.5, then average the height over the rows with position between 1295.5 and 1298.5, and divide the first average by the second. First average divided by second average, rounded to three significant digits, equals 1.06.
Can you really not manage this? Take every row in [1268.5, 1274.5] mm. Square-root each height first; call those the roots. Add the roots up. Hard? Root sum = 55.8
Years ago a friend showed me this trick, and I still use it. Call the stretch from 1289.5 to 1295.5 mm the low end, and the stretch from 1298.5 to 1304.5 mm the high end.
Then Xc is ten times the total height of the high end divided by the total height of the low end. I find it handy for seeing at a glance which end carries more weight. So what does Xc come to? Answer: 9.61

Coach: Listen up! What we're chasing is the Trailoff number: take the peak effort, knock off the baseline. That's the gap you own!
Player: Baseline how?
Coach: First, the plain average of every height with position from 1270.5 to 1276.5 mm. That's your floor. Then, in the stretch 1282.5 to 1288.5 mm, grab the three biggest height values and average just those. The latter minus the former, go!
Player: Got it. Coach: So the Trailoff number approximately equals -0.4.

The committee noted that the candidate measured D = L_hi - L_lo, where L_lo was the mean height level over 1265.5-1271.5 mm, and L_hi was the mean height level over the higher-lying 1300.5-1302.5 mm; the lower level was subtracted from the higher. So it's -6.3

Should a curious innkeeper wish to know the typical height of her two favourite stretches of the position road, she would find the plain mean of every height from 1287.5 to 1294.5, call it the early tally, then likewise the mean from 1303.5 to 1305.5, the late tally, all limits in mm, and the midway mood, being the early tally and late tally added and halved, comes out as 82.2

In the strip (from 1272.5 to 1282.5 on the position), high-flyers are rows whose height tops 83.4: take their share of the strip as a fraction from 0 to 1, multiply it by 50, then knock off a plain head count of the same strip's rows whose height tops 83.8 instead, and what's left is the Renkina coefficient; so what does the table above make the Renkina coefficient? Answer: 40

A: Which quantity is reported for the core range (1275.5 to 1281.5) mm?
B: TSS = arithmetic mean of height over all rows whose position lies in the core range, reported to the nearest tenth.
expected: 86.5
